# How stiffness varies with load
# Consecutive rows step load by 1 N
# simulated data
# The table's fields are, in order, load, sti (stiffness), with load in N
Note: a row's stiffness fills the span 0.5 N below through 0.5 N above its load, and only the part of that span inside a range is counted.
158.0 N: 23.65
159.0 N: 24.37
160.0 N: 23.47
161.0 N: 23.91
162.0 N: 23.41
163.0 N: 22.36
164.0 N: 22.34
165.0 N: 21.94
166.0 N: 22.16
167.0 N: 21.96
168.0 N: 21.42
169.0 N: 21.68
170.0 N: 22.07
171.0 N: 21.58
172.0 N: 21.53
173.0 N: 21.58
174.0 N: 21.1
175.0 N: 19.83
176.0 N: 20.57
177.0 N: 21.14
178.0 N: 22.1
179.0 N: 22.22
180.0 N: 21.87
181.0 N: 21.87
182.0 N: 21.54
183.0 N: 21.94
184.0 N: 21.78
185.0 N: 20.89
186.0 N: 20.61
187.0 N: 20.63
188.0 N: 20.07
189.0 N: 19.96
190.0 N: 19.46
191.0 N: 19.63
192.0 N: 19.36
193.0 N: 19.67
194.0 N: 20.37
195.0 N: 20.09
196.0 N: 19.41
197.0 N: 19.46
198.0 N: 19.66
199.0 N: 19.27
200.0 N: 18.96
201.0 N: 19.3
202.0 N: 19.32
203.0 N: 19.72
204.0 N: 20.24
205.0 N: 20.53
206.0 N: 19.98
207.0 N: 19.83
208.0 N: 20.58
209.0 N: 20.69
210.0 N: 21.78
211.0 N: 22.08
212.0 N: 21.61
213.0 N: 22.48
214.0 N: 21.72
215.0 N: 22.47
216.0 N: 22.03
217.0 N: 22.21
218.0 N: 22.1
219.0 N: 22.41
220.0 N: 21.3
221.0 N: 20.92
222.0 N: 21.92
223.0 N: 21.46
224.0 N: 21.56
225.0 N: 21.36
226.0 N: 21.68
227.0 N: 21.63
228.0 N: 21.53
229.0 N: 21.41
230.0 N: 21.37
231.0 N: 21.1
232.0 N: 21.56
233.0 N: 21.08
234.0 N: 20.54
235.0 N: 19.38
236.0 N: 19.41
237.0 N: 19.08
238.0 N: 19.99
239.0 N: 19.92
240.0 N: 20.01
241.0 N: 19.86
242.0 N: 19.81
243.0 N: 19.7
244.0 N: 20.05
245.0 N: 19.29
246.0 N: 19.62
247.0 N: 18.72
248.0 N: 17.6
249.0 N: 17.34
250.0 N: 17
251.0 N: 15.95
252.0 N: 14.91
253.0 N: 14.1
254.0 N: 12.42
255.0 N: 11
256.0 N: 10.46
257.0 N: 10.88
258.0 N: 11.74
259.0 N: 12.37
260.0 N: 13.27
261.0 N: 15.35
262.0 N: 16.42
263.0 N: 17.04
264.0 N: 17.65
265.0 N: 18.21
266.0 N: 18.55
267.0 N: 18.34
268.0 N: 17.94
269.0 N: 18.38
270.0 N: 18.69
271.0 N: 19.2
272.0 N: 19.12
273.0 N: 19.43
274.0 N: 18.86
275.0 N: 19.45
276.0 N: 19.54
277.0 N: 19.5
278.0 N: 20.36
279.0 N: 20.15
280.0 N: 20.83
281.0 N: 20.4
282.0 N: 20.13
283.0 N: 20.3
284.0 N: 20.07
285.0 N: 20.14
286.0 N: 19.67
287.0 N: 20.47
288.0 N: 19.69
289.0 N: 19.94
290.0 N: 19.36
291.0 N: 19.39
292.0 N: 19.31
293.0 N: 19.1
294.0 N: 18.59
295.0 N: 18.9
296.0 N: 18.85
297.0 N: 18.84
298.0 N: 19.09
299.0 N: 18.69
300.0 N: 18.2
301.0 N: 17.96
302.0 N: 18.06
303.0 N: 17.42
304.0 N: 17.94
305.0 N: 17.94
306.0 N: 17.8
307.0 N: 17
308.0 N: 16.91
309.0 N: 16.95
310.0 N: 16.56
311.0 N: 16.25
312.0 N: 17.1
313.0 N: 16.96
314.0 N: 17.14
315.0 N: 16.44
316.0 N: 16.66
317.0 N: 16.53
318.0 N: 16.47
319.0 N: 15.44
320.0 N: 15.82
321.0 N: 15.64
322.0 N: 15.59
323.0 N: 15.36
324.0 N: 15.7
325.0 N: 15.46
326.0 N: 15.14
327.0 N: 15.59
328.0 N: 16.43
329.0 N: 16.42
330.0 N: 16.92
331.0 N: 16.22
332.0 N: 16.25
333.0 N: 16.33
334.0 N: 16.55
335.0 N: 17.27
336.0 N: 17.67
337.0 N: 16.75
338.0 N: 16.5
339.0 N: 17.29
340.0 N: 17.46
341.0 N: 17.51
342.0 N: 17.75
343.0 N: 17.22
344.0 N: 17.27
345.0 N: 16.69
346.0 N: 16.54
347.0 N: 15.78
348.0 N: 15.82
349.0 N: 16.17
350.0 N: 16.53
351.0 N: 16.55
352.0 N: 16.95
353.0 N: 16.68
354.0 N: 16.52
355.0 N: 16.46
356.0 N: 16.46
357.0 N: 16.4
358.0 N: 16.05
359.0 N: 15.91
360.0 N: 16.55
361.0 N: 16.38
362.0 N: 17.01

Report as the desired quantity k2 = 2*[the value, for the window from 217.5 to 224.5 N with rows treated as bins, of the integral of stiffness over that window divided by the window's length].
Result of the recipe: 43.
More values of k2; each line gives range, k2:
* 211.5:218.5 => 44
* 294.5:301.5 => 37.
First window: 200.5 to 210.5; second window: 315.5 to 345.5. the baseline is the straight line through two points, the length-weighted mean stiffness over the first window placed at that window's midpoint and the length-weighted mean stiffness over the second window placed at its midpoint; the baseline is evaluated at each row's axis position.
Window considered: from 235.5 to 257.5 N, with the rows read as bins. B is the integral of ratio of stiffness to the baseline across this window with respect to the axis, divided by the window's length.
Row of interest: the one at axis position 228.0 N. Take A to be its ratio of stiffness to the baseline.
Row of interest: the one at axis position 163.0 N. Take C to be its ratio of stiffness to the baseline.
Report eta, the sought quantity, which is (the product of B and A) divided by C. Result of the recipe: 0.95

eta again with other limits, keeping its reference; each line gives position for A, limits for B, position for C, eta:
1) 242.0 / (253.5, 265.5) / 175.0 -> 0.83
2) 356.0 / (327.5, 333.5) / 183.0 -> 1.00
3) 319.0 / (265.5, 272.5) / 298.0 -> 0.85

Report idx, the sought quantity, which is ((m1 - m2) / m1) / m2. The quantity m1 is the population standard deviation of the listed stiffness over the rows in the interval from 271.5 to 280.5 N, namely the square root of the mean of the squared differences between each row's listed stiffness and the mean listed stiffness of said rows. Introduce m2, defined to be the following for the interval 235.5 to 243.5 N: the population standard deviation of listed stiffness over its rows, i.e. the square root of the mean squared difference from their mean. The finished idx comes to 2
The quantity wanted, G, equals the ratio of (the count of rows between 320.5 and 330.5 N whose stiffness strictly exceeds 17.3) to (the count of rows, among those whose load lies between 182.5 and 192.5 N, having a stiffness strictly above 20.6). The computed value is 0.0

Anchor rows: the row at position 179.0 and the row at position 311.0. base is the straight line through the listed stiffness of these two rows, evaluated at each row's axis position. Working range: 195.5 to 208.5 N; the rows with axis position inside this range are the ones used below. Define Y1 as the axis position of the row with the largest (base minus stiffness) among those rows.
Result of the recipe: 200.0 N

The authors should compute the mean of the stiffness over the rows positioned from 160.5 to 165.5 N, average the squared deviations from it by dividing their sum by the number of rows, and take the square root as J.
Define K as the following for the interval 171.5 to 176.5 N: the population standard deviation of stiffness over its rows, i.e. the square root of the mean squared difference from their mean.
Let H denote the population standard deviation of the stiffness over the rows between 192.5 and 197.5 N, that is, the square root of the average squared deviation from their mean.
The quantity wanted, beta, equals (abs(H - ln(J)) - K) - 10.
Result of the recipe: -10.0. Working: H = 0.4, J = 0.7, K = 0.66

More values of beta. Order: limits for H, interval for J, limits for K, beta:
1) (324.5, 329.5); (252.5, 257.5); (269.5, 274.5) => -10.0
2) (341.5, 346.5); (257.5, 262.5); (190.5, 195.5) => -10.2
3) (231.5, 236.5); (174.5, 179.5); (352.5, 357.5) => -9.1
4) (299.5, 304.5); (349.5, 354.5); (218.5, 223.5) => -8.4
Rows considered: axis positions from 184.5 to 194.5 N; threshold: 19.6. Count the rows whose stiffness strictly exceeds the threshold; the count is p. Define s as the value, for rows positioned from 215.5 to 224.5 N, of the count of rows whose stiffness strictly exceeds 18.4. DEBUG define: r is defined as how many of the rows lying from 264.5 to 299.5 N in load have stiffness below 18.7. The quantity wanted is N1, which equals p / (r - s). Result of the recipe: -8.00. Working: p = 8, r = 8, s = 9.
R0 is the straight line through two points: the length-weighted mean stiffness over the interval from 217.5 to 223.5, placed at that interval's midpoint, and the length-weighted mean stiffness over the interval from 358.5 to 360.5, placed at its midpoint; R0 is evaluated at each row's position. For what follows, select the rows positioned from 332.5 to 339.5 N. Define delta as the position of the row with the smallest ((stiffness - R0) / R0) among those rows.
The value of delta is 333.0 N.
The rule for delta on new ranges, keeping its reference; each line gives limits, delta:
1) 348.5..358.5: 349.0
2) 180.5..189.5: 189.0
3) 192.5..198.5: 196.0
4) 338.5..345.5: 345.0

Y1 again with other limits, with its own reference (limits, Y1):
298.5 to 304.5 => 303.0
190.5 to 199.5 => 192.0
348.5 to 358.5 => 349.0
